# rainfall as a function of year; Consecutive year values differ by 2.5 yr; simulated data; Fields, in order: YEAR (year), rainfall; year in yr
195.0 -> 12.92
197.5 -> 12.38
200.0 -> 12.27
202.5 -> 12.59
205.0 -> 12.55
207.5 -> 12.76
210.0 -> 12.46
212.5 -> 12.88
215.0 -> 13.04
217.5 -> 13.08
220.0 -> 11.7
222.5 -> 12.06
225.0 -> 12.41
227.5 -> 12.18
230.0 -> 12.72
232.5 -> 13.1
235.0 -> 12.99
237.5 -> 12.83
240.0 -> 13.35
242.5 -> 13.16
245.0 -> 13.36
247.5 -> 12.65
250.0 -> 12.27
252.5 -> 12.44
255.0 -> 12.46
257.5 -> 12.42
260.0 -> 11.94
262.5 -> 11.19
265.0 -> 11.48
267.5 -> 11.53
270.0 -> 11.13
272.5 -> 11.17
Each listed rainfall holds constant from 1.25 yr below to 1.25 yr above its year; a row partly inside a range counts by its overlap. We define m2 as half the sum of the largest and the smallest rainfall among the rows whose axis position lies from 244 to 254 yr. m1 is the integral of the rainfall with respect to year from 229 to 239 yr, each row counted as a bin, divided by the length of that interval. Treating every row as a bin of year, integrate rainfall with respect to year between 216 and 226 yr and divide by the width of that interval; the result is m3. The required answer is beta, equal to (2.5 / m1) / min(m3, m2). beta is 0.0157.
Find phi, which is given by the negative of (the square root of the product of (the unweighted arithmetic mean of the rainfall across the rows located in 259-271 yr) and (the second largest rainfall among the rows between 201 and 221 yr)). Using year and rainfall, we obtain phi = -12.2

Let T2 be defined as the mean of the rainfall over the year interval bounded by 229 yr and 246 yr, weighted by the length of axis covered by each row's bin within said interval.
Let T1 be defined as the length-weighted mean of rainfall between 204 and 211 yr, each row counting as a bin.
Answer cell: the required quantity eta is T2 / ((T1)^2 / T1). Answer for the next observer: 1.04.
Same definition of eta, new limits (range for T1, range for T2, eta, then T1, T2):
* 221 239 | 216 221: 0.99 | 12.6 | 12.5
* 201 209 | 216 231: 0.98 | 12.6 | 12.4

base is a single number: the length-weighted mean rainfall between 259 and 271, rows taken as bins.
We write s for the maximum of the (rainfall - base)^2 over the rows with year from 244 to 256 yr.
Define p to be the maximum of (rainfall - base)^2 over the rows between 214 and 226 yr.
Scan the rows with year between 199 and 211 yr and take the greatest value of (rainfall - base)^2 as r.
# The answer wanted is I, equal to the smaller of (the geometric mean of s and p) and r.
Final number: 1.7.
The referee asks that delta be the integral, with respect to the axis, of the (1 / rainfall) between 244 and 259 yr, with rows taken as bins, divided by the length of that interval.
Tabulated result 0.080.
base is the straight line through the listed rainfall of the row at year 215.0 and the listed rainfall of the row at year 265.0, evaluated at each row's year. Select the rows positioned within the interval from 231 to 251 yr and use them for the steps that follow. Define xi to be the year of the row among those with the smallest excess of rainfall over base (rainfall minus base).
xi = 250.0 yr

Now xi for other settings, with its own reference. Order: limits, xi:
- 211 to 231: 220.0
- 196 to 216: 200.0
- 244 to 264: 262.5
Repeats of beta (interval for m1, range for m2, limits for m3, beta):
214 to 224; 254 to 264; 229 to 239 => 0.0170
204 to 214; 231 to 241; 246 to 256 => 0.0158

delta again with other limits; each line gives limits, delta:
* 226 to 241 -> 0.078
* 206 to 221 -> 0.079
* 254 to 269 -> 0.085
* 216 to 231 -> 0.081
